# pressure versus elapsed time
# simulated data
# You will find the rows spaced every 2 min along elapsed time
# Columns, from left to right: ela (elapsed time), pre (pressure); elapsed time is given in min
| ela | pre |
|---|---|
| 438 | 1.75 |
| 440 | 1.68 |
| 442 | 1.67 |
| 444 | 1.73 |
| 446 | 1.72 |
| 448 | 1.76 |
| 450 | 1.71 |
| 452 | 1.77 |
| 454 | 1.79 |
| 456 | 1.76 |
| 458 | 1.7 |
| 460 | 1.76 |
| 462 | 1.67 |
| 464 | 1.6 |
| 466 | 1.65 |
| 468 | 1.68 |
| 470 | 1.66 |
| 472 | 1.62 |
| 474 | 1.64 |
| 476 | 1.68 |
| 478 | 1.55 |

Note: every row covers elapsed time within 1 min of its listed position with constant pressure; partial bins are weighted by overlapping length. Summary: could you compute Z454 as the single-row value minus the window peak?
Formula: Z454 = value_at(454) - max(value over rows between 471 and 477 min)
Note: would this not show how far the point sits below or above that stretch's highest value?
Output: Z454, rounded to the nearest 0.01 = 0.11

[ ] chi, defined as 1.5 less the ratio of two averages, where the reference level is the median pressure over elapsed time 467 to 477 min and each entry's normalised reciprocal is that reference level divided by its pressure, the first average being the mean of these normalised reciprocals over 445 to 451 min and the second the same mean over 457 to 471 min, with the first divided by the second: 0.53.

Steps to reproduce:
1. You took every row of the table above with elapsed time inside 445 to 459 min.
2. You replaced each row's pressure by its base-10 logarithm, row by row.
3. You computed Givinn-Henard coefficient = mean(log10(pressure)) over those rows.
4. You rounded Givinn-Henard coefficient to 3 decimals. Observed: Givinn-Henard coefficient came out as 0.242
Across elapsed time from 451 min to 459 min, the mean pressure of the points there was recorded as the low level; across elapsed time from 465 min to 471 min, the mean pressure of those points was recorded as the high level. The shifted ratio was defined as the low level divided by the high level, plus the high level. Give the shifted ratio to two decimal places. 2.72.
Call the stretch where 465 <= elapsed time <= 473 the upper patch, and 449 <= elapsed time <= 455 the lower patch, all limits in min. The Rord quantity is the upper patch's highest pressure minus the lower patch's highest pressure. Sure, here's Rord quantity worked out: -0.11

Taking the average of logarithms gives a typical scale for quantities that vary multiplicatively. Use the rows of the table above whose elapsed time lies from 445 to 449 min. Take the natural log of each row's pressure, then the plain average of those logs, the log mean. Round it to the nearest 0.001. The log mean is 0.554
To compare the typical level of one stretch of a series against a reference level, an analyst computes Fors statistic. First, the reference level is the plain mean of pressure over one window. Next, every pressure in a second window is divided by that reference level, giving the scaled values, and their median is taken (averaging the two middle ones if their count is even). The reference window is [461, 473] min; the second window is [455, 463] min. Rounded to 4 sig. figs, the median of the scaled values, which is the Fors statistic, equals 1.051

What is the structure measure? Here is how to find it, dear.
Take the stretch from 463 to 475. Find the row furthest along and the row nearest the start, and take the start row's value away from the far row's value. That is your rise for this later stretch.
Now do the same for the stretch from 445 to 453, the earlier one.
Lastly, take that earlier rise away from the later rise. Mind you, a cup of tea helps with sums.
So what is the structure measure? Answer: -0.01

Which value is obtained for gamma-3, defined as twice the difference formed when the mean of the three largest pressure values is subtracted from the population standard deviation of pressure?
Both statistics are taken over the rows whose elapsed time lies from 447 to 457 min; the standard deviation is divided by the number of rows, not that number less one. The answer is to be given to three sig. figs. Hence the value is -3.49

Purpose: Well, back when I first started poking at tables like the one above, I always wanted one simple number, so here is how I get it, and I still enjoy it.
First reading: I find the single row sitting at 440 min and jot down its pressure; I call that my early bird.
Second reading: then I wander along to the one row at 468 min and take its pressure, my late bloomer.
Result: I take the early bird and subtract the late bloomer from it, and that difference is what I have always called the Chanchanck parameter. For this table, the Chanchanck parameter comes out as 0.00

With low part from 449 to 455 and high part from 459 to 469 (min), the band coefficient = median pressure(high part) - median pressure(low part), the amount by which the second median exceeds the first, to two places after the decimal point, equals -0.10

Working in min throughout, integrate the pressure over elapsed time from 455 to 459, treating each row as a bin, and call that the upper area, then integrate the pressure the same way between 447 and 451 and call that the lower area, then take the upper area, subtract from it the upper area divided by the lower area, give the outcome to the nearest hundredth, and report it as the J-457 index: 5.92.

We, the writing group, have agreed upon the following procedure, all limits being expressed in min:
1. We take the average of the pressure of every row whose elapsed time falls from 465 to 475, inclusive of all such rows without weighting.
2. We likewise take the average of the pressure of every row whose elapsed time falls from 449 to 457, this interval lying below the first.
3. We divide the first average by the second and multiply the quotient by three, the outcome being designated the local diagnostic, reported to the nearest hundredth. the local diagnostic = 2.82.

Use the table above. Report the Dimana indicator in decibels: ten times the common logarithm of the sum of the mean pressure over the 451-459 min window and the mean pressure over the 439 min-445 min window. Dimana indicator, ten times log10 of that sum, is 5.38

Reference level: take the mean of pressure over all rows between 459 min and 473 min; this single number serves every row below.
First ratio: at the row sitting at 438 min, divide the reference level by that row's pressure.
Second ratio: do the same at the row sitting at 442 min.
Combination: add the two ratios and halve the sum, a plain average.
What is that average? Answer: 0.97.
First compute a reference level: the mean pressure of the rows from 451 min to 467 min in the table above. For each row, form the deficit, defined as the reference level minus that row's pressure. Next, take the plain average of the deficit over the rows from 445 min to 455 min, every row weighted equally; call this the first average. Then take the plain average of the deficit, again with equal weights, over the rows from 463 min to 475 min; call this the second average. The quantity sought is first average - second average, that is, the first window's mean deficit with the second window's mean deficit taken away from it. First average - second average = -0.11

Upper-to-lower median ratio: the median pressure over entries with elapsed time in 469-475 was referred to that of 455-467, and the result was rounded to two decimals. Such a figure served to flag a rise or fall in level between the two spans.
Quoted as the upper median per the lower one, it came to 0.97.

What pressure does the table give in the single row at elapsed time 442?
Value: 1.67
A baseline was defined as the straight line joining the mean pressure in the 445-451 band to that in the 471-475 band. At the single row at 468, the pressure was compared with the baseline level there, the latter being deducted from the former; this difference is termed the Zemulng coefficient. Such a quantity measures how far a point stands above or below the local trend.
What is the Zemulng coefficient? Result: 0.03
